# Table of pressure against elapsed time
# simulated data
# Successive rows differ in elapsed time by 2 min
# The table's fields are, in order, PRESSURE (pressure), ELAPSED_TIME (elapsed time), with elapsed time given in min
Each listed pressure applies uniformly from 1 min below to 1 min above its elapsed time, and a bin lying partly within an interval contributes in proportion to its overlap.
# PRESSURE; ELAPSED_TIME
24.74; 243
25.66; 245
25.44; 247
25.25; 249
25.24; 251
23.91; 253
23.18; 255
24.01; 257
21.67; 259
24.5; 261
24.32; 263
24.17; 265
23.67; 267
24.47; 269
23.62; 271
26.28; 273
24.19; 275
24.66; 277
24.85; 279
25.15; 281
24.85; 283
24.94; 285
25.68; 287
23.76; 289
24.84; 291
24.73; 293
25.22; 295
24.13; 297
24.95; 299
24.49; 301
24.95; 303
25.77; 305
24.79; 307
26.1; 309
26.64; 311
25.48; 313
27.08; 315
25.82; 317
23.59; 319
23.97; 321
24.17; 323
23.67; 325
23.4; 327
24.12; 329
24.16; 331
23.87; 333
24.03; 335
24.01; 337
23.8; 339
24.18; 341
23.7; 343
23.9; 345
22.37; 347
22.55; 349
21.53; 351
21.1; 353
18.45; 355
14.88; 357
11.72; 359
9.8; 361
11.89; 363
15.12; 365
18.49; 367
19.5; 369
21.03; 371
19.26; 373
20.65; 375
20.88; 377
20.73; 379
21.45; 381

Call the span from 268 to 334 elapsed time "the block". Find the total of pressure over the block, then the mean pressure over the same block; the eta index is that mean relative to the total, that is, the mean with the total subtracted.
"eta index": -794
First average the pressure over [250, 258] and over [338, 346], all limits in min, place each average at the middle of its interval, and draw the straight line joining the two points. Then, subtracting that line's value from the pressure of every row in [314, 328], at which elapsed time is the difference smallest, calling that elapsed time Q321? 327 min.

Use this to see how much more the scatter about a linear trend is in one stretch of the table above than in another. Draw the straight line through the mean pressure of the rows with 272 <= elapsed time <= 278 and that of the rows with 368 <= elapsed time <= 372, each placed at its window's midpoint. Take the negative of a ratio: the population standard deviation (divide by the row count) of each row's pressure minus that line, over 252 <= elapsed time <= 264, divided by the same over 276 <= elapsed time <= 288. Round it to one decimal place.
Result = -2.1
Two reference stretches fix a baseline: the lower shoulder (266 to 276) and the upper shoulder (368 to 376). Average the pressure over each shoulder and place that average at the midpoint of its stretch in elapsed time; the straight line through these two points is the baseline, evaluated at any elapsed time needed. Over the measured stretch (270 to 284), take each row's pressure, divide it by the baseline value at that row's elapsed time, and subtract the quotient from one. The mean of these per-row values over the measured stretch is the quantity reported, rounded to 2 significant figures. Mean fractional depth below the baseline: -0.025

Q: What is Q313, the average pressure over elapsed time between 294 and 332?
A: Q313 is 24.9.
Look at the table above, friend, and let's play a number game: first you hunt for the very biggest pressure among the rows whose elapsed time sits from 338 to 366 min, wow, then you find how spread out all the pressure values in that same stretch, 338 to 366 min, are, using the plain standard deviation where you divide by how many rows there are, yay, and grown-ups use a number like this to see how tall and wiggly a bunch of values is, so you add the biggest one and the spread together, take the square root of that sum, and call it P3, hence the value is 5.40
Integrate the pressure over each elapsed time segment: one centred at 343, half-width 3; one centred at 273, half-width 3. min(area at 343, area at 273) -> 144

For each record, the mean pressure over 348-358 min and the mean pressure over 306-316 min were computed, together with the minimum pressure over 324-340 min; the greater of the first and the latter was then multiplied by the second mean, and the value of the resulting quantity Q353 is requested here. 609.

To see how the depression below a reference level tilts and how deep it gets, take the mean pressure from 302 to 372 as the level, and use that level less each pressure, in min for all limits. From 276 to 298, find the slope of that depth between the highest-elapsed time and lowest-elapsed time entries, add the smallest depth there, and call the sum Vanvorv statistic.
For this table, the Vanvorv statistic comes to -3.7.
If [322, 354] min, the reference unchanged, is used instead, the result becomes -2.1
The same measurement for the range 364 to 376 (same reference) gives 0.4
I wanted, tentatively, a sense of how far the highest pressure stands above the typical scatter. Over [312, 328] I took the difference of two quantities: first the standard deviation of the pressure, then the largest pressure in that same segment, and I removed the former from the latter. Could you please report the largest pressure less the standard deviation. 25.8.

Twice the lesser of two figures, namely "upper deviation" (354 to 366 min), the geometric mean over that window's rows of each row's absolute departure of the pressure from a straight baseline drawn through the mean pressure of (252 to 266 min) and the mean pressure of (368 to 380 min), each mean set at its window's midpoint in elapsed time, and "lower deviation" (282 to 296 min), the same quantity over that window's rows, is 3.9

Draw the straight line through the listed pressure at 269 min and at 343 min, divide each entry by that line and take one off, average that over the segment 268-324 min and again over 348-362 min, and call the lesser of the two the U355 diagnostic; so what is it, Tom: -0.27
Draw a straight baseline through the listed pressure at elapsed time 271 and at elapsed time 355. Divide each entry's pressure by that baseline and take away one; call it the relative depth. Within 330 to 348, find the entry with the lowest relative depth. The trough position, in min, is 347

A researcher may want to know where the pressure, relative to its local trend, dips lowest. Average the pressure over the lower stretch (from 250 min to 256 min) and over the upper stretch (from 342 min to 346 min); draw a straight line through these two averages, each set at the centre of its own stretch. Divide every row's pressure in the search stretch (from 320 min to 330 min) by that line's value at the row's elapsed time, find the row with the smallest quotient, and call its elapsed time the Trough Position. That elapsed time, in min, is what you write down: 327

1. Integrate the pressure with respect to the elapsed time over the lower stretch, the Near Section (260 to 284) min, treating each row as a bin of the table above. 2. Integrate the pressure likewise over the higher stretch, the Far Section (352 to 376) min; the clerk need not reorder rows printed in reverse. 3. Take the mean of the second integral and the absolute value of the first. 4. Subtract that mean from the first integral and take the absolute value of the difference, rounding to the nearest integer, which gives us 93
